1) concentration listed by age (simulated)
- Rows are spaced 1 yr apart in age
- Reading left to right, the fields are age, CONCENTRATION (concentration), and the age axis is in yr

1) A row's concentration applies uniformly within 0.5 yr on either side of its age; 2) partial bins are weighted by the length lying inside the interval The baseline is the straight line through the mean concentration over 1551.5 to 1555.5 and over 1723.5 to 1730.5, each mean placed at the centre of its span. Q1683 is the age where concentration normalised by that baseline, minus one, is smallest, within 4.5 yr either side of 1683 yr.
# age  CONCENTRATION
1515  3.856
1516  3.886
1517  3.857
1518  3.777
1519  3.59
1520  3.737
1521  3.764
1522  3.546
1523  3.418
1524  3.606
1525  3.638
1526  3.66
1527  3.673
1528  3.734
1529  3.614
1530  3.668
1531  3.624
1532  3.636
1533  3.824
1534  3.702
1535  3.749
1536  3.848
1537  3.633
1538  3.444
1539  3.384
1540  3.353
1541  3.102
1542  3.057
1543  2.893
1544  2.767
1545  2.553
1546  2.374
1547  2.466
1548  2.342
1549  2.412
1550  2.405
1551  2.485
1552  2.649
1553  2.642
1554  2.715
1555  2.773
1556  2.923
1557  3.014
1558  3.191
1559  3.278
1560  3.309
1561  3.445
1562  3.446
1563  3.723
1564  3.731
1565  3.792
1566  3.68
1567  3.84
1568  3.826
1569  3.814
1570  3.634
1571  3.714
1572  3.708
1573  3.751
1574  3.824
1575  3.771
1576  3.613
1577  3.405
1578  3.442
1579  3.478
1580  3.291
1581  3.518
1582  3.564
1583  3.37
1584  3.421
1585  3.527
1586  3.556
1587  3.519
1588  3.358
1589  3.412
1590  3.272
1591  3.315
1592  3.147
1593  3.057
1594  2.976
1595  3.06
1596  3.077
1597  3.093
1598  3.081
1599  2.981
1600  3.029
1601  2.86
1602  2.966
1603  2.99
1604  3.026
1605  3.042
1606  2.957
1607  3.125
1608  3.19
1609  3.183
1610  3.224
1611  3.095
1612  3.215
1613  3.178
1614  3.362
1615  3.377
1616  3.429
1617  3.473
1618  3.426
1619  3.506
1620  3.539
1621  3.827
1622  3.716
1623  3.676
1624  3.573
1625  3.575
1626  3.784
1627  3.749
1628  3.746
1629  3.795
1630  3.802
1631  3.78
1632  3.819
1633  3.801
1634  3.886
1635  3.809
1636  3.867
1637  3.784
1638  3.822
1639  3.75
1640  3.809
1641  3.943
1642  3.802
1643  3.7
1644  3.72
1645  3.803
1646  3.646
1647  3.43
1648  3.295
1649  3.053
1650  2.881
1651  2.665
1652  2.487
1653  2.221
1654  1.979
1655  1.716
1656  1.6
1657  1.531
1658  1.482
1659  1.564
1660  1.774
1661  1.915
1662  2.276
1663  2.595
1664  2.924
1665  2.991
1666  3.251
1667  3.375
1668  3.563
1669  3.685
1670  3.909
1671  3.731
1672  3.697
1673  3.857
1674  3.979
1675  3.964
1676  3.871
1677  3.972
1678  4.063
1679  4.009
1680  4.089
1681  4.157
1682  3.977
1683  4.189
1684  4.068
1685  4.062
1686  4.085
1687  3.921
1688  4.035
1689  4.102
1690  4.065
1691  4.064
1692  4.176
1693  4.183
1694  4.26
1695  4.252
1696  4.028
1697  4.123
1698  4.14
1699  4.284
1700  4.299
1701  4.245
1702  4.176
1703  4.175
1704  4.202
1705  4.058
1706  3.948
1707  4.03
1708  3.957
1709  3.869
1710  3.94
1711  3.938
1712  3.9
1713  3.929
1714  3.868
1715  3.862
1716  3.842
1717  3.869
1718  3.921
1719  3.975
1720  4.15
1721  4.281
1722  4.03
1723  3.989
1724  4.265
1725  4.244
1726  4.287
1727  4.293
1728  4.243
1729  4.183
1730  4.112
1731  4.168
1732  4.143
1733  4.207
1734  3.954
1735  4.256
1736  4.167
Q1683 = 1687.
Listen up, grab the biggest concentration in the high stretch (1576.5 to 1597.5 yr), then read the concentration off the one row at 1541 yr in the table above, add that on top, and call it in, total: 6.7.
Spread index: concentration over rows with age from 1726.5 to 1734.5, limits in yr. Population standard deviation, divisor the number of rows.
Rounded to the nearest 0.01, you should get 0.10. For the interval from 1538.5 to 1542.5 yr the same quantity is 0.15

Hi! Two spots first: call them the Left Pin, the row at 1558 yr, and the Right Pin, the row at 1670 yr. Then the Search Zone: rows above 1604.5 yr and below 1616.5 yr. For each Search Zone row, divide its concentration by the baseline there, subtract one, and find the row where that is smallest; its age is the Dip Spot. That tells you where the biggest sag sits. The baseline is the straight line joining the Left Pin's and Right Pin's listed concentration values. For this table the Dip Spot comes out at 1606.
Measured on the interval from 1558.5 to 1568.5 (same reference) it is 1559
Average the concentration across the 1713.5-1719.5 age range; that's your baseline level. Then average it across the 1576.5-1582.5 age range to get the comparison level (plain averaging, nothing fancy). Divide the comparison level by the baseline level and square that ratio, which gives 0.79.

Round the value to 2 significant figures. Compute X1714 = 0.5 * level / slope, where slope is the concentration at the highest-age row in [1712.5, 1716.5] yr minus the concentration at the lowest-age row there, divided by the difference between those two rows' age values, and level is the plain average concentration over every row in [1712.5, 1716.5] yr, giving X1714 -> -67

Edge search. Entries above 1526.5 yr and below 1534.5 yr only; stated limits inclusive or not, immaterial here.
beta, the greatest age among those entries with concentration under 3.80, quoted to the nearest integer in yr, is 1534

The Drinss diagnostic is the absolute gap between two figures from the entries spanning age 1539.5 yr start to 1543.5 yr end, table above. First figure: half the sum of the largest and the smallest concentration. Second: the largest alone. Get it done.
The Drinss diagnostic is 0.23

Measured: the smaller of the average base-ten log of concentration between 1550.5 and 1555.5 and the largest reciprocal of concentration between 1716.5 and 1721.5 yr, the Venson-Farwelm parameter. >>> 0.26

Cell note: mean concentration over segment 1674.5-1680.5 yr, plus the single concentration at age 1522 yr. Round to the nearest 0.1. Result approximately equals 7.5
